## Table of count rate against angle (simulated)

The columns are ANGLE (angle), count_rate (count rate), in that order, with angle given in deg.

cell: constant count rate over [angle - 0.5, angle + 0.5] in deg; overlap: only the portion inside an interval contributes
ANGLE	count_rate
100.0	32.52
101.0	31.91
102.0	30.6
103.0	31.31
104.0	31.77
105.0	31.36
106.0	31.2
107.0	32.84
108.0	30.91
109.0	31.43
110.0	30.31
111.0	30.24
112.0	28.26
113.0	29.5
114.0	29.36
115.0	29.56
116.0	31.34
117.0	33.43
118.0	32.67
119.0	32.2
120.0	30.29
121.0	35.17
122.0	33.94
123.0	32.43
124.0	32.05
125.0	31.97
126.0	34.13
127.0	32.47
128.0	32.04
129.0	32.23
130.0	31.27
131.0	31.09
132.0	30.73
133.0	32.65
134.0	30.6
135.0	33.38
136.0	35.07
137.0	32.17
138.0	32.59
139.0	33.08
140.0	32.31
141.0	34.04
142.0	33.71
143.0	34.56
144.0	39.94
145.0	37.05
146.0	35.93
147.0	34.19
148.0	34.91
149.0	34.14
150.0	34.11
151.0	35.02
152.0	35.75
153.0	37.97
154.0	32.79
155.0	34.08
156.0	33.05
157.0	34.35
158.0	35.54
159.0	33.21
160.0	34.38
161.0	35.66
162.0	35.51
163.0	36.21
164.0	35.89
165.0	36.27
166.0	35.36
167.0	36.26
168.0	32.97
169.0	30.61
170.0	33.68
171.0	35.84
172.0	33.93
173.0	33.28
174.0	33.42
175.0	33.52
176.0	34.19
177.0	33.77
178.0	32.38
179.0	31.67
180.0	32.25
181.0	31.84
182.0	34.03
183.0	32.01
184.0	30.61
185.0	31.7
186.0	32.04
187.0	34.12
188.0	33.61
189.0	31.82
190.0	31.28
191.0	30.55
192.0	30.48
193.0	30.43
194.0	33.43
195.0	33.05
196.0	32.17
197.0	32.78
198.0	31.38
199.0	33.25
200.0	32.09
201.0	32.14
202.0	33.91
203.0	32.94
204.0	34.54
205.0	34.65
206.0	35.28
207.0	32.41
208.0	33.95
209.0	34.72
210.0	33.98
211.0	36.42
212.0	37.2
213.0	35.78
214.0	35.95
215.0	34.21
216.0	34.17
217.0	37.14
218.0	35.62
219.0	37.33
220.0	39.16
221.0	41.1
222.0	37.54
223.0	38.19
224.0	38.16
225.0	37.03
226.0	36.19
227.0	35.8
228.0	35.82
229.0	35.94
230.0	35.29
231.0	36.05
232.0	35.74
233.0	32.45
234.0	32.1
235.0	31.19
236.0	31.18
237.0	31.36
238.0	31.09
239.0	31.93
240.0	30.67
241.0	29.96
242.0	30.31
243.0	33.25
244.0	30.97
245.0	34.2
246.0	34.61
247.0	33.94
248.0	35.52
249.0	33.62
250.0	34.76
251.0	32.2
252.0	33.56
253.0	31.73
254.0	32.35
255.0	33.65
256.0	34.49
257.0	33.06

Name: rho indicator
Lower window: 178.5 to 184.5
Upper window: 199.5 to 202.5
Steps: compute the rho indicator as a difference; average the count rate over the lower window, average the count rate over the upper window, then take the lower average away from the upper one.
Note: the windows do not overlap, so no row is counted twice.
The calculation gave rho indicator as 1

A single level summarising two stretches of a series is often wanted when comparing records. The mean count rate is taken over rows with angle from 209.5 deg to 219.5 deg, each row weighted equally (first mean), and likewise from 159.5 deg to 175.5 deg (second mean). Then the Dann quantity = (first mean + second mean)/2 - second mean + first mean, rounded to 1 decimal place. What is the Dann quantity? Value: 36.4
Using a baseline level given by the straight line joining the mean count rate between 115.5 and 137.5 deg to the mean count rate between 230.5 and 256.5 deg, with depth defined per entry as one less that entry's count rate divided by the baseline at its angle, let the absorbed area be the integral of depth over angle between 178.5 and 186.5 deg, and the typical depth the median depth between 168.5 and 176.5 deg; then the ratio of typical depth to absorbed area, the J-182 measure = -0.22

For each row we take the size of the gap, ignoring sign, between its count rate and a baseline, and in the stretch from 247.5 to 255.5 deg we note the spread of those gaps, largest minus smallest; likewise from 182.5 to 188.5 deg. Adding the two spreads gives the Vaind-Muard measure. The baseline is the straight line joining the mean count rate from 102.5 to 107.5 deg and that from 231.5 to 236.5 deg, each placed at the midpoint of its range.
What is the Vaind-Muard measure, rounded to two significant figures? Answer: 4.3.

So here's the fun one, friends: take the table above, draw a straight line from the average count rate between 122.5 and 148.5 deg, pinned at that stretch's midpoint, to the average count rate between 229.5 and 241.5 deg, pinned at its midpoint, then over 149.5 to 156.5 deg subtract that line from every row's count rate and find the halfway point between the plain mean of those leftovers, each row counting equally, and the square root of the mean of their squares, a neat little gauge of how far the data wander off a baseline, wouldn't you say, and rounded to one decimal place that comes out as 1.9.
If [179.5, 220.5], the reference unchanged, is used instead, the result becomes 1.6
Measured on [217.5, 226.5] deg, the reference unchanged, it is 5.4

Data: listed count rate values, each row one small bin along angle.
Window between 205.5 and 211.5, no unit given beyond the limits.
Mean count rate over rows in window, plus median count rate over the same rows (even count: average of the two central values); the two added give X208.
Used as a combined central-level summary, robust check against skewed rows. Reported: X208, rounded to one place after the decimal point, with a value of 68.8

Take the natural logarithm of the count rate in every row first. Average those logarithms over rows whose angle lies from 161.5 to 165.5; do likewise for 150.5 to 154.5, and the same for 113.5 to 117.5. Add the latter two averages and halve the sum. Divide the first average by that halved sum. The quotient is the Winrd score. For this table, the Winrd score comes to 1.024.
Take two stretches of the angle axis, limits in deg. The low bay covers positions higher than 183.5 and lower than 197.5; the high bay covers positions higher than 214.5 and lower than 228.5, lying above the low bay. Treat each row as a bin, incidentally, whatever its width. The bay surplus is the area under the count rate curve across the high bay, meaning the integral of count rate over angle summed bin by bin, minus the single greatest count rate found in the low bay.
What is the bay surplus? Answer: 483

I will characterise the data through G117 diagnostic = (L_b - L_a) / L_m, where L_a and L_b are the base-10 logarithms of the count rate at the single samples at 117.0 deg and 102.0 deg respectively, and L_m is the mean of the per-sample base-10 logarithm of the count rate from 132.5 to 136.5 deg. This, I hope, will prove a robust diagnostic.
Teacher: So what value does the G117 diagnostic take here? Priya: -0.025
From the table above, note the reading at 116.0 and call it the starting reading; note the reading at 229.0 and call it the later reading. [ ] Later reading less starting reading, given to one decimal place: 4.6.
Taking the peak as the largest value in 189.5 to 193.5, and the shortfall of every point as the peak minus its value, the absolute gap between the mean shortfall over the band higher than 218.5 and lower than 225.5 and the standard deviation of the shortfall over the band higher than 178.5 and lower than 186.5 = 8.0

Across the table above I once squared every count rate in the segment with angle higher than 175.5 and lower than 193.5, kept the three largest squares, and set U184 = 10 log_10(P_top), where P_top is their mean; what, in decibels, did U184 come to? 30.7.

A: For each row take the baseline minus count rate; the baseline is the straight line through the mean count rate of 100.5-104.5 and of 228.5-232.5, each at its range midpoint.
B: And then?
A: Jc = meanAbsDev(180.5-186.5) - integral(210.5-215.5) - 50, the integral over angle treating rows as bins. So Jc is -46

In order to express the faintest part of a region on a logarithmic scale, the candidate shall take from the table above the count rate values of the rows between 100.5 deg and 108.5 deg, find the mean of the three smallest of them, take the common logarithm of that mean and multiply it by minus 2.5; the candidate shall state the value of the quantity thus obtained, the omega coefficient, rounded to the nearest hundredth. -3.73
